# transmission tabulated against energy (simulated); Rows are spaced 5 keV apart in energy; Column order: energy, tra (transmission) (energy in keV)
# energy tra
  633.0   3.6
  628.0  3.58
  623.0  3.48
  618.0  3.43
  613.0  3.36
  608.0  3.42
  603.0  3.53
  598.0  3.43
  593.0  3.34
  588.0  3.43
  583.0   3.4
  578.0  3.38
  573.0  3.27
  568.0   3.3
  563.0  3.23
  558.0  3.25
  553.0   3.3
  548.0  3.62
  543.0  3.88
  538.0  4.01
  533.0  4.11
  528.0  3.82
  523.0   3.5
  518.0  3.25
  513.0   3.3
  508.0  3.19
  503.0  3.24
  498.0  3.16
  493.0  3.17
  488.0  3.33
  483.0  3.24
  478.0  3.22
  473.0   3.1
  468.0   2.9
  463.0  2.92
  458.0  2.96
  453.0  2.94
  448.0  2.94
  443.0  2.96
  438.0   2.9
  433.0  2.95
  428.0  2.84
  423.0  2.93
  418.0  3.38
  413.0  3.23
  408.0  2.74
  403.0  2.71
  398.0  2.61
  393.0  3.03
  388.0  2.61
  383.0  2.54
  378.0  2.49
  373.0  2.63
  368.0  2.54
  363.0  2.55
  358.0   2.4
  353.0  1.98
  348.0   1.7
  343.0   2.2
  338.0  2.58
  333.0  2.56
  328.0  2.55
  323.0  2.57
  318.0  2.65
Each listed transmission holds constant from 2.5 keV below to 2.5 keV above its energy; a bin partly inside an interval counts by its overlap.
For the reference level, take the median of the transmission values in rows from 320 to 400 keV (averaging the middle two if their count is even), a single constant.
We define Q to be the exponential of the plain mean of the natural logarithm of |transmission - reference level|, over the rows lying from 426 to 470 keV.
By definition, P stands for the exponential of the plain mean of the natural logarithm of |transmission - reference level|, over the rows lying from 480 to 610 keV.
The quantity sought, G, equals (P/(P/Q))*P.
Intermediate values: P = 0.85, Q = 0.4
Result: 0.3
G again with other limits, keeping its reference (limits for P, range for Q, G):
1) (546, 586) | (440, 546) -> 0.5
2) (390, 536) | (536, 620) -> 0.4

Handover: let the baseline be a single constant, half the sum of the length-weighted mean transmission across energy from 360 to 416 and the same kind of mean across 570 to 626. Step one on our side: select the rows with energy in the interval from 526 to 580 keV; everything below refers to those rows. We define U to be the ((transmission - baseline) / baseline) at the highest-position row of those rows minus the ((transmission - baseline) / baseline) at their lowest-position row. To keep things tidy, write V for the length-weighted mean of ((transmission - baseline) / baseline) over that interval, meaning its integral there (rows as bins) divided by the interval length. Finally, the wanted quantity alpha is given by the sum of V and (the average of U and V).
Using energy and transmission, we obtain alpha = 0.18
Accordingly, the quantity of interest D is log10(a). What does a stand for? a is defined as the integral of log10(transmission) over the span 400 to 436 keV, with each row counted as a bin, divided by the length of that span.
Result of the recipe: -0.33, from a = 0.470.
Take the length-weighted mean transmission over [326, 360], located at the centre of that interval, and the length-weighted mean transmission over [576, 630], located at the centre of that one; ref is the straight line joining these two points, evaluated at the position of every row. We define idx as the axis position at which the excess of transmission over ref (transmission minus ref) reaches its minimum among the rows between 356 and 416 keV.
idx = 358.0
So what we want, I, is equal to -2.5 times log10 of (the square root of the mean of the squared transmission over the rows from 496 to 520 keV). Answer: -1.27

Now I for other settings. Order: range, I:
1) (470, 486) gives -1.26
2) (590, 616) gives -1.33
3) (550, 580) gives -1.29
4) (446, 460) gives -1.17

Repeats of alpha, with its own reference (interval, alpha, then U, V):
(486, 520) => 0.07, -0.03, 0.06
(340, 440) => -0.09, 0.23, -0.13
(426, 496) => 0.04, 0.11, -0.01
